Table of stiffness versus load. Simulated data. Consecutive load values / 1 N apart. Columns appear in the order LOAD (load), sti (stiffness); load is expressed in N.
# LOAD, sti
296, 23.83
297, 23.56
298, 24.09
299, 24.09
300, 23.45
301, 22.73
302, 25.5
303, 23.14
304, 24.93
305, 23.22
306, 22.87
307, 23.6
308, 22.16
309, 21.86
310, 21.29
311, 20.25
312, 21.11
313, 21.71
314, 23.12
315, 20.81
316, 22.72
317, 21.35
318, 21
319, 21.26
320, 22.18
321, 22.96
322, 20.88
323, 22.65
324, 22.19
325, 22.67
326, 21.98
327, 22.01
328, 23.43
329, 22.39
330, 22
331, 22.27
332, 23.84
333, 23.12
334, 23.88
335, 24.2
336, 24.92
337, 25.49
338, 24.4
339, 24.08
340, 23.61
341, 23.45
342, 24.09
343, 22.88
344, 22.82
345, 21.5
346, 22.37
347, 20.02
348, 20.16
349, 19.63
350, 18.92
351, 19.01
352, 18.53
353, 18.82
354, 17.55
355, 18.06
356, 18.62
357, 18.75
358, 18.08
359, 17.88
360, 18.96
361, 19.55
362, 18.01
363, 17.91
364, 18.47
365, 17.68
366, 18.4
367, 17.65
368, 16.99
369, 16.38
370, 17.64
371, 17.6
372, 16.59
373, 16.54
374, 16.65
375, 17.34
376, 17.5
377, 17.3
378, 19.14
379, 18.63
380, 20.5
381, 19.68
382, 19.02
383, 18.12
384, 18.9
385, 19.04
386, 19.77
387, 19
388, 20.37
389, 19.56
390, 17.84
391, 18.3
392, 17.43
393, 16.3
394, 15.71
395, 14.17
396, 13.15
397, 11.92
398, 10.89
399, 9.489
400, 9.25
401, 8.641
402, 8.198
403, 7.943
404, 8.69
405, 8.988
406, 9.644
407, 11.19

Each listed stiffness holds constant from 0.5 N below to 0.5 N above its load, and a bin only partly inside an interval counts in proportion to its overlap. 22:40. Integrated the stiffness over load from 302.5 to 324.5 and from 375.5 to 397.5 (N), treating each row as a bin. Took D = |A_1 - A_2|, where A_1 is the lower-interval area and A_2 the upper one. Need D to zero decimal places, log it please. 96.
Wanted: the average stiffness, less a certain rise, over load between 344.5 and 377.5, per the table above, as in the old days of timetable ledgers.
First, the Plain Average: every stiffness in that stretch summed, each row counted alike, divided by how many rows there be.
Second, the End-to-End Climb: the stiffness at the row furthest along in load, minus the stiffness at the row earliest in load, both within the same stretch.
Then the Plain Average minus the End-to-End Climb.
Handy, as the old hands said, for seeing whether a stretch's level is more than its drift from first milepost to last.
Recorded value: 22.5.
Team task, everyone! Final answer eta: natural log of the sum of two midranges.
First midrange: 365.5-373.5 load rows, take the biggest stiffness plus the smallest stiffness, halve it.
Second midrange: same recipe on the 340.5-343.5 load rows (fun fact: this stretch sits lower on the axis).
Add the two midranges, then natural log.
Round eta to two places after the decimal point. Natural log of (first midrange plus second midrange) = 3.71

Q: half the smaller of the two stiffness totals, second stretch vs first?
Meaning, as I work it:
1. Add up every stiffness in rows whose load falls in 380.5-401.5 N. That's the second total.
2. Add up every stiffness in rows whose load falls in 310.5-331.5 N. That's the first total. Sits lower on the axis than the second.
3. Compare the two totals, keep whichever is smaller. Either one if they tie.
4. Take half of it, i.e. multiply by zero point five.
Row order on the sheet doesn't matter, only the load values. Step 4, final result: 168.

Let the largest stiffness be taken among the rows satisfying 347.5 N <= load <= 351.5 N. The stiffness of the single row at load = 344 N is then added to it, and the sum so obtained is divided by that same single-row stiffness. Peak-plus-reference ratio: 1.88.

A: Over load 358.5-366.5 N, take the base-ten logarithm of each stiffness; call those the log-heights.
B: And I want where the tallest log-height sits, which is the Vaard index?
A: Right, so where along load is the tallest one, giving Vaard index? 361 N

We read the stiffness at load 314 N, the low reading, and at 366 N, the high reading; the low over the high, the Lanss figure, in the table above 1.26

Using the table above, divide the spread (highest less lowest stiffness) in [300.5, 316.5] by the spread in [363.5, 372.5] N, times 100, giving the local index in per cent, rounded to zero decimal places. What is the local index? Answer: 251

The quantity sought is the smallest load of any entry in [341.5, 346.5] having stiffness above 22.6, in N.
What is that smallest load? 342 N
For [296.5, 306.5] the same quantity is 297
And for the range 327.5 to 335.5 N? 328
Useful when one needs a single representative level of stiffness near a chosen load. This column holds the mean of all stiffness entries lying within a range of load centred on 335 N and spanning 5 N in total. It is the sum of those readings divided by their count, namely 24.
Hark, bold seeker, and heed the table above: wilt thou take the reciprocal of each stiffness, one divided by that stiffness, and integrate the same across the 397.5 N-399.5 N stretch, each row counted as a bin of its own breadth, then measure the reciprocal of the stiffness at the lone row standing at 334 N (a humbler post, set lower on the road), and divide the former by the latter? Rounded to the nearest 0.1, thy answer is 4.7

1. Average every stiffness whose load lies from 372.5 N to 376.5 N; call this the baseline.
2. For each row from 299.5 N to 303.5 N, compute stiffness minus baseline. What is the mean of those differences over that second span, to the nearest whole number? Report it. 7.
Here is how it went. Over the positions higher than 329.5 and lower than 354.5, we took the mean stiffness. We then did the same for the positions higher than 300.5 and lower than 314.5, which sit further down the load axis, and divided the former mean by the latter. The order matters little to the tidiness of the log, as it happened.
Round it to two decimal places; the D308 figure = 0.97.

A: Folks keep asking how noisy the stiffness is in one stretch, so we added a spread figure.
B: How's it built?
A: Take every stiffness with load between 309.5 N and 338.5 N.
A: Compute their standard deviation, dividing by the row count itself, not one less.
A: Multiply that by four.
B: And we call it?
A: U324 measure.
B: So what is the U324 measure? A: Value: 5.1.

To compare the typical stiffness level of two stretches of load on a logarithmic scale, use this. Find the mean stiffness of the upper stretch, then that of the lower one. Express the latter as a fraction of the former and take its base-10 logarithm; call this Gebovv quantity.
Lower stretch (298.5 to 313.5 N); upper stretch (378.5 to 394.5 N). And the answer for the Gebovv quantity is 0.087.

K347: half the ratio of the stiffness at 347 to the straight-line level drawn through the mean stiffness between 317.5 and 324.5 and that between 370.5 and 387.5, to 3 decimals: 0.494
